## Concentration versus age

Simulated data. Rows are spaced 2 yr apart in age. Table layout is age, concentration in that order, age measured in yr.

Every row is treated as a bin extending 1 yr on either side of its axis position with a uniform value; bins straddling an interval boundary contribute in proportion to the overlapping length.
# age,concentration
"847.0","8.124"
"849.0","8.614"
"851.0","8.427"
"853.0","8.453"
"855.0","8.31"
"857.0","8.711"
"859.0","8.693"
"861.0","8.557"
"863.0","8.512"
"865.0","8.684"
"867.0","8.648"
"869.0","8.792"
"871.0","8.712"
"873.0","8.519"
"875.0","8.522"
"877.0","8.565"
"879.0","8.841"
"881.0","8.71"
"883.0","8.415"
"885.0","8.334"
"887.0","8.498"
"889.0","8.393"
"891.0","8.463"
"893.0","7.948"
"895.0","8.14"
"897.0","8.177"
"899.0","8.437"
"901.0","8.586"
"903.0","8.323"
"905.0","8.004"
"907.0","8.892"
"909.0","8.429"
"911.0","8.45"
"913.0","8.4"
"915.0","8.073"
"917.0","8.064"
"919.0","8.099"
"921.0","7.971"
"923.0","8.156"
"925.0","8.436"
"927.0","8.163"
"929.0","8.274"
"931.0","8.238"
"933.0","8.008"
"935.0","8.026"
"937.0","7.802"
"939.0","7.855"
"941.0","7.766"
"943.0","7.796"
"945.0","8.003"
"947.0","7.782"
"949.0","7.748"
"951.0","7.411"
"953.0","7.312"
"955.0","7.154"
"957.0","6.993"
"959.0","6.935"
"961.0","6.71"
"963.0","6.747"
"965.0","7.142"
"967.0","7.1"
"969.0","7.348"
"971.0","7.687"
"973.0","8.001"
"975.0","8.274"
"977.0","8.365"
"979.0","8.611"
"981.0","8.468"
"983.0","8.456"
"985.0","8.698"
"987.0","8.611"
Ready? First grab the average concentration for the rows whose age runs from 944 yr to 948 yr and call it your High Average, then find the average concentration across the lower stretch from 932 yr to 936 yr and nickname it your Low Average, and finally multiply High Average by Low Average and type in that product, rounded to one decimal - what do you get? 63.3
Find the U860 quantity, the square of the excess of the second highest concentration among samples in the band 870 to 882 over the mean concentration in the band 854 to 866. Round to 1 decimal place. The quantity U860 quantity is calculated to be 0.0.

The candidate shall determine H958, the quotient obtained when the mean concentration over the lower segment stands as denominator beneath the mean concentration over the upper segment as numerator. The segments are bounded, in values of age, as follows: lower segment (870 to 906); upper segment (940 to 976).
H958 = 0.88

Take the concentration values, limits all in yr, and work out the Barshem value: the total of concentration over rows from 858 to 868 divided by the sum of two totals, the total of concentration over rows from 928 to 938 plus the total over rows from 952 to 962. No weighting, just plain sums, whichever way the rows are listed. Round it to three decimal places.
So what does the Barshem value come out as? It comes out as 0.571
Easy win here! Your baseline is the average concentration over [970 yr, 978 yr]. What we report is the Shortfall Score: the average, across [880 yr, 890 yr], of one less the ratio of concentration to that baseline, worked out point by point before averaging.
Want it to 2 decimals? -0.05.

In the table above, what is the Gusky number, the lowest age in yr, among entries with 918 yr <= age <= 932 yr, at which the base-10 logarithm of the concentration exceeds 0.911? 923.0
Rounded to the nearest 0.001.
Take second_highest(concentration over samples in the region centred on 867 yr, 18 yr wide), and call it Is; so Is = 8.712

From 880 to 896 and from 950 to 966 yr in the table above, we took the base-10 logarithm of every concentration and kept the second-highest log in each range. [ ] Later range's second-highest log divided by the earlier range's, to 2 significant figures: 0.93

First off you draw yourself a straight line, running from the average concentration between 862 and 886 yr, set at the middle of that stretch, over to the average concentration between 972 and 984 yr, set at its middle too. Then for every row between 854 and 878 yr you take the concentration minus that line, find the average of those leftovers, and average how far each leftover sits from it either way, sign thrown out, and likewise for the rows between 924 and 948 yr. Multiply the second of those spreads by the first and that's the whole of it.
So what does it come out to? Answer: 0.017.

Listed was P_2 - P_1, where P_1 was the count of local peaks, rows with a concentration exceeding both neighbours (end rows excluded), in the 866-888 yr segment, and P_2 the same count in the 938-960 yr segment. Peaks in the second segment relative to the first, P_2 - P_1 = -1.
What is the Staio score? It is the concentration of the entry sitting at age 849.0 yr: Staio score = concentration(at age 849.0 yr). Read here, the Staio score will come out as 8.614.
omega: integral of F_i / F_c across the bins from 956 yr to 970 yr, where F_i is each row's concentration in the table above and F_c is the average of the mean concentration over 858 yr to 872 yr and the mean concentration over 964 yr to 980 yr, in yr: 11.9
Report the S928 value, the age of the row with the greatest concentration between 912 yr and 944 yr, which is 925.0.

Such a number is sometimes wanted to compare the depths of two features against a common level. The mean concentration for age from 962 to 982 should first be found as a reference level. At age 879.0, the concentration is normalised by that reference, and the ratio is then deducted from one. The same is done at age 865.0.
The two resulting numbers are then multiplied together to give 0.016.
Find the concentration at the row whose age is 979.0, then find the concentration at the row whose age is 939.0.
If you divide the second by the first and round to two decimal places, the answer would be 0.91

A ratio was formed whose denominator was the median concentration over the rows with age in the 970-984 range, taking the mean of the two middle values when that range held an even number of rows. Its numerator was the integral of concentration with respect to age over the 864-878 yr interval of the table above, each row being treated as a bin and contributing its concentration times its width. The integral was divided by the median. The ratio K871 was 14.45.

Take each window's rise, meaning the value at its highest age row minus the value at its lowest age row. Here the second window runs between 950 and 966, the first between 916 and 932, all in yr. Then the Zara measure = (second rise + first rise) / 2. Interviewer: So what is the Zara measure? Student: -0.05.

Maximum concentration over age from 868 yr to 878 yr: 8.792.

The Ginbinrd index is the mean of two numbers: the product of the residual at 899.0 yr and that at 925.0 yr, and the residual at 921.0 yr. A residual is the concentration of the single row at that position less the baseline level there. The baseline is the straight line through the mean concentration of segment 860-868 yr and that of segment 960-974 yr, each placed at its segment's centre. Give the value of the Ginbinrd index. 0.15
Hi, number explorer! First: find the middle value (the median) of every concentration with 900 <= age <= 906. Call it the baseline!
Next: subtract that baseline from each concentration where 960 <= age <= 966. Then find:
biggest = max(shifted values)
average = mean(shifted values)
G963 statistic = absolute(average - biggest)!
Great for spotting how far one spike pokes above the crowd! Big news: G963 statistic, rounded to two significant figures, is 0.28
